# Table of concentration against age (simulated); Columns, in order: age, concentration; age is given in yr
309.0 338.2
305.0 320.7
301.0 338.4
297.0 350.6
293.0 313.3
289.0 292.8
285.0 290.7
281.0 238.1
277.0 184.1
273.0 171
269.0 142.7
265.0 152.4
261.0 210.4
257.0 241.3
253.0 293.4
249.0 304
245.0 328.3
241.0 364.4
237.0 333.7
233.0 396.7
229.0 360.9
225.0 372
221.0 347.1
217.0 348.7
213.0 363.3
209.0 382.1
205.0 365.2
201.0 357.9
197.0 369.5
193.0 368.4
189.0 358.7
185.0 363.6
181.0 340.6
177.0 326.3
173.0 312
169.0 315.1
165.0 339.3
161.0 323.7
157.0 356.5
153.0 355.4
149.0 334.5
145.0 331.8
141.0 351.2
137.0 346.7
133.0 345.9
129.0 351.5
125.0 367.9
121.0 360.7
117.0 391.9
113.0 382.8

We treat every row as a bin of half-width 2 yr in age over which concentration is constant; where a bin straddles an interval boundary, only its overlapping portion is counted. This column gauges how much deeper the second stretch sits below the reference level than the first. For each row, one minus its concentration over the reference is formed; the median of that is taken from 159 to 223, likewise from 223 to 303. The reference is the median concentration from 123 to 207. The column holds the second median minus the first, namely 0.16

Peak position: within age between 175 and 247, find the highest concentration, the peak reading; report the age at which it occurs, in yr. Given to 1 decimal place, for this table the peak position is 233.0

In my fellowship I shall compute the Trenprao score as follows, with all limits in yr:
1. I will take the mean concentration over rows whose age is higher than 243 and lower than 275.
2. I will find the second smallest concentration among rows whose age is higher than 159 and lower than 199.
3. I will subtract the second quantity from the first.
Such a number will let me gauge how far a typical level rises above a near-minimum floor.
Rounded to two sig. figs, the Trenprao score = -85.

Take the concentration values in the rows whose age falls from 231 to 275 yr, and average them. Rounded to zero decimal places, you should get 267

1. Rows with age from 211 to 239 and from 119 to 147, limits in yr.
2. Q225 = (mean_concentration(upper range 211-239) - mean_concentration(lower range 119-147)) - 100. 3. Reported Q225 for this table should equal -90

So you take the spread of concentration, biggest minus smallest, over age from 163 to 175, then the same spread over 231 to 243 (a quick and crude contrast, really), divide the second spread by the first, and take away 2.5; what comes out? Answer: -0.2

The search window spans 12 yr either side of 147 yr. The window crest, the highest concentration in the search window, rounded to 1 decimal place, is 356.5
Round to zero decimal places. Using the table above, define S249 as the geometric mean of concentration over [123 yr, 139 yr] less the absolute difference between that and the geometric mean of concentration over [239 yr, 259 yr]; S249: 303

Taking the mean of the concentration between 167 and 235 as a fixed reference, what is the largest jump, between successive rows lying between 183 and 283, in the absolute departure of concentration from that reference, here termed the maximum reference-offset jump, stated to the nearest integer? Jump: 58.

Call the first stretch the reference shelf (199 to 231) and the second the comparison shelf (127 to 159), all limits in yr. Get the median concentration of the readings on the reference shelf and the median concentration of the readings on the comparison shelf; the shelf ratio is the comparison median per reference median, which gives 0.96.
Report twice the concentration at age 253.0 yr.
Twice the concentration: 587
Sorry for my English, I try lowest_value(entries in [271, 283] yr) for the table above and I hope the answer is 171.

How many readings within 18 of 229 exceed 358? 5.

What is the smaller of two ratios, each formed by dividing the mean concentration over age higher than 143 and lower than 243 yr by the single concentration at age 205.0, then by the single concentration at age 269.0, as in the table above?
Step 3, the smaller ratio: 0.96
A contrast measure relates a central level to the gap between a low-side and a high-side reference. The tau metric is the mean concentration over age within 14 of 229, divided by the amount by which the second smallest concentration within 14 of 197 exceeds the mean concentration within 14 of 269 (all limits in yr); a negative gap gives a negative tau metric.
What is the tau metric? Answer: 2.2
